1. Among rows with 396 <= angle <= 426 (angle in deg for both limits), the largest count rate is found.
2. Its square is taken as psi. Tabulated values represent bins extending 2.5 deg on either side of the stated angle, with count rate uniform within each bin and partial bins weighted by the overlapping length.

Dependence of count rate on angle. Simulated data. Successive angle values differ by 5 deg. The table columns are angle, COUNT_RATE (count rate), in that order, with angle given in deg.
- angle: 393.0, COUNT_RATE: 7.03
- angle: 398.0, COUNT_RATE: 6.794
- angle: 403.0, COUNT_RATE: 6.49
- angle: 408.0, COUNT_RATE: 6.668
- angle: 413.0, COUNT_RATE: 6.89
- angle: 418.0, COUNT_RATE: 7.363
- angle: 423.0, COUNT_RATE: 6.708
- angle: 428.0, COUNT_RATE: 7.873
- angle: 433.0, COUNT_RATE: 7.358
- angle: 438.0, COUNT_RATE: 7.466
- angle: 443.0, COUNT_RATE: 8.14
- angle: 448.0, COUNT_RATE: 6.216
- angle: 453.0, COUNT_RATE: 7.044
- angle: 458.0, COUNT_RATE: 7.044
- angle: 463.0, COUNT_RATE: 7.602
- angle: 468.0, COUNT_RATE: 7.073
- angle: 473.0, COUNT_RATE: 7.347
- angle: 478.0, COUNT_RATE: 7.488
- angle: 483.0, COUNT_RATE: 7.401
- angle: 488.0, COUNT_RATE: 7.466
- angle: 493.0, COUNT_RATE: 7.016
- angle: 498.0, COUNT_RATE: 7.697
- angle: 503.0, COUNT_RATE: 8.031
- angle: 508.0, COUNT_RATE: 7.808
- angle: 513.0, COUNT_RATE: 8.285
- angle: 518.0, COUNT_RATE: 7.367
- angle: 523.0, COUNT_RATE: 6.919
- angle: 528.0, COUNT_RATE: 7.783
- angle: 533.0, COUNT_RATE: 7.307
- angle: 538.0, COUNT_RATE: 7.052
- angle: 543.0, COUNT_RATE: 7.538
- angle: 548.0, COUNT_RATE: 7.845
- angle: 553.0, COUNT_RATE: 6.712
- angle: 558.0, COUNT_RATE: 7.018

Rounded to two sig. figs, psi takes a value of 54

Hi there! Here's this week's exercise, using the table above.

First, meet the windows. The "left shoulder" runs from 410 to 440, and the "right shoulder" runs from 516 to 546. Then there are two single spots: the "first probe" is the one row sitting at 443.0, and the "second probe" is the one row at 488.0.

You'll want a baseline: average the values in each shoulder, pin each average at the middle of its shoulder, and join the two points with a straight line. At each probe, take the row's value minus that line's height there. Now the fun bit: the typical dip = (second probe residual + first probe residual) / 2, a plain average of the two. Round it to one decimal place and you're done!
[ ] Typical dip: 0.5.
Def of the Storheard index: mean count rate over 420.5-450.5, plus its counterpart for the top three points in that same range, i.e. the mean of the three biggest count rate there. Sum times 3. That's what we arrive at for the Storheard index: 45.4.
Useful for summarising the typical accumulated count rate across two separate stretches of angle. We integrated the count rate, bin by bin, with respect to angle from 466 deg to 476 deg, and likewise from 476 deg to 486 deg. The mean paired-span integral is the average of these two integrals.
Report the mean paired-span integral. 73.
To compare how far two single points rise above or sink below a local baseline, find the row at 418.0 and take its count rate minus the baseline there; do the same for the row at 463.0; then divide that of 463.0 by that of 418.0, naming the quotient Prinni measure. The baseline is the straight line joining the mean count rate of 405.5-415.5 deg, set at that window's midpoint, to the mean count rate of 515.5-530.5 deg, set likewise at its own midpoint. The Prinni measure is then 1.0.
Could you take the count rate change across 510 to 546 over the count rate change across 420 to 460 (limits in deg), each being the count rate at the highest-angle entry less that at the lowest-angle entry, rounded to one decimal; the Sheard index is -2.2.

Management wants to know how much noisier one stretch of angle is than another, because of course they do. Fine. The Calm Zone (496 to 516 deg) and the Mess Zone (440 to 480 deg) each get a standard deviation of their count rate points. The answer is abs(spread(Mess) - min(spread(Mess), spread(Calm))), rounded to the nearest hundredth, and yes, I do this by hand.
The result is 0.30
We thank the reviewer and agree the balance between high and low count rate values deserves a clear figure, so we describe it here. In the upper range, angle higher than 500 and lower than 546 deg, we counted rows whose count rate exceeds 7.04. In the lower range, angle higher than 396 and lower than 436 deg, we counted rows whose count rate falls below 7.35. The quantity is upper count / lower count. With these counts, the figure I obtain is 1.6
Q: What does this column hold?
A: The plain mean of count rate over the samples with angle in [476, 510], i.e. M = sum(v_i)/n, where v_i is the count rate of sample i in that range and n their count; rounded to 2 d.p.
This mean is 7.56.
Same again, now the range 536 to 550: 7.48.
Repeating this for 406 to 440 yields 7.19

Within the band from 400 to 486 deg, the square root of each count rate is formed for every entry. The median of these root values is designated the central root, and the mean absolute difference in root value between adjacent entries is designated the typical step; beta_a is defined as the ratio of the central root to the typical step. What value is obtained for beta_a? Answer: 28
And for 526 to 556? 28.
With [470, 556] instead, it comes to 33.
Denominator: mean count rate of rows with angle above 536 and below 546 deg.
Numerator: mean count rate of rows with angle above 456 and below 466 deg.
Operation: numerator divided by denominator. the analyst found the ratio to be 1.00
